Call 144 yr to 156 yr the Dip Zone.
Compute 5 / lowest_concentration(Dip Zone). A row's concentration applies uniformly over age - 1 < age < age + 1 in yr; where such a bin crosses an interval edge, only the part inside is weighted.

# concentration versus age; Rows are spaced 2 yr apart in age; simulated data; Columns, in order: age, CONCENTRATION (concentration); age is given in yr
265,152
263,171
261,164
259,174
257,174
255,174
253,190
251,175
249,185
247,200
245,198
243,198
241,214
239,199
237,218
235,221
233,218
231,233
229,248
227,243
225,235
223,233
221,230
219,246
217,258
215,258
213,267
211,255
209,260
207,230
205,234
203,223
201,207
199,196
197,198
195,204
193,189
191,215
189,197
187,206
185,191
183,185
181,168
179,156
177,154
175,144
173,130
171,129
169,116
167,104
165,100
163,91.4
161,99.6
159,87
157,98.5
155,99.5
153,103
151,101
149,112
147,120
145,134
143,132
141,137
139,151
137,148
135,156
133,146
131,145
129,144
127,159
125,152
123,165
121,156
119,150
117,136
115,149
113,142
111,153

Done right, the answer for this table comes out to 0.050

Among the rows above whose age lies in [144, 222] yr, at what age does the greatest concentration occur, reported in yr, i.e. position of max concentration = 213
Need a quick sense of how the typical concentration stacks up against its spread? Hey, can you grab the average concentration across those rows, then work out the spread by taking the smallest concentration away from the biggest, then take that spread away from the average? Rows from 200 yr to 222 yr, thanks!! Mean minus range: 183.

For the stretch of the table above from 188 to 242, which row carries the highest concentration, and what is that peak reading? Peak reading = 267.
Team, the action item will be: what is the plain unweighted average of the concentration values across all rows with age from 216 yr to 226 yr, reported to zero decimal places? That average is 240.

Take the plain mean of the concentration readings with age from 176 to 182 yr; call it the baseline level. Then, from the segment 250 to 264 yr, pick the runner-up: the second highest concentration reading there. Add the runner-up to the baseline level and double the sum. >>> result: 669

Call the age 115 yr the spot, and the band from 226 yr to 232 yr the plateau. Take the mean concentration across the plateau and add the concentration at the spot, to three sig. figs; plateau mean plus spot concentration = 390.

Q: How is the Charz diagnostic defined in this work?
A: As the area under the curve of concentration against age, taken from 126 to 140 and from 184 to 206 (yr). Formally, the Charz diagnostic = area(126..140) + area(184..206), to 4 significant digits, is 6618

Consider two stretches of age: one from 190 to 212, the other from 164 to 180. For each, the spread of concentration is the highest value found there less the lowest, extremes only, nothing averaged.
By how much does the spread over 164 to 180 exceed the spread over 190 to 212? -15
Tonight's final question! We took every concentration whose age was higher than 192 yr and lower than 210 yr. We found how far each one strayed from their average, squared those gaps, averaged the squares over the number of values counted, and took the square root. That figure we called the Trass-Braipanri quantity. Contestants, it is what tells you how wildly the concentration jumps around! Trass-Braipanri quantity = 22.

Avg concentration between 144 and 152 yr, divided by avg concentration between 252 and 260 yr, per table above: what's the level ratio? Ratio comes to 0.7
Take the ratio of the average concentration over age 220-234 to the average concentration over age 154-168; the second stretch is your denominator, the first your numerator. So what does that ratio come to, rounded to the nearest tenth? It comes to 2.4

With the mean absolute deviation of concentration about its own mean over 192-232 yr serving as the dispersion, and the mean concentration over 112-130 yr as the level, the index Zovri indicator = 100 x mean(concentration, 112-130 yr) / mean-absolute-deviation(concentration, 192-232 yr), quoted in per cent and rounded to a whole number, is 827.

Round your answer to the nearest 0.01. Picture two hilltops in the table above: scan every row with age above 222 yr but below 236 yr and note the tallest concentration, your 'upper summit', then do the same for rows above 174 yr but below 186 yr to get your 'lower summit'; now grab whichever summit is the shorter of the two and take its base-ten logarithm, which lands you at 2.28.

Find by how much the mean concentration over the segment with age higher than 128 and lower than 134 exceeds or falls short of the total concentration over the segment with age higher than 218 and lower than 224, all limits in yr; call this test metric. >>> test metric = -564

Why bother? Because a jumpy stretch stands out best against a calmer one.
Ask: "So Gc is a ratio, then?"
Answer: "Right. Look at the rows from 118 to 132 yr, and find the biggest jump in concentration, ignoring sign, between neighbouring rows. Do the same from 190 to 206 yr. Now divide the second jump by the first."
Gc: 1.7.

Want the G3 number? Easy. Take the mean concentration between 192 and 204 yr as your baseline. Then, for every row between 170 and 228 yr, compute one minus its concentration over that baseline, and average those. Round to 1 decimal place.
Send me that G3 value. 0.0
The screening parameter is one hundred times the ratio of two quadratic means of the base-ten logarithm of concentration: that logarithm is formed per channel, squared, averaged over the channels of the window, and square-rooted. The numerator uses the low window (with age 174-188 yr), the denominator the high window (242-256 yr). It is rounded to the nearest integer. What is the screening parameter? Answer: 98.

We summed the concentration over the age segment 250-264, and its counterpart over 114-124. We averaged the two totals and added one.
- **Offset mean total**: 990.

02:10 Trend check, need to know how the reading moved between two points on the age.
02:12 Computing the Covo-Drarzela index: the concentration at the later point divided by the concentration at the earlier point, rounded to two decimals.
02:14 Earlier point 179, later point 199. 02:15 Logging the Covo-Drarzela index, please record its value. 1.26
